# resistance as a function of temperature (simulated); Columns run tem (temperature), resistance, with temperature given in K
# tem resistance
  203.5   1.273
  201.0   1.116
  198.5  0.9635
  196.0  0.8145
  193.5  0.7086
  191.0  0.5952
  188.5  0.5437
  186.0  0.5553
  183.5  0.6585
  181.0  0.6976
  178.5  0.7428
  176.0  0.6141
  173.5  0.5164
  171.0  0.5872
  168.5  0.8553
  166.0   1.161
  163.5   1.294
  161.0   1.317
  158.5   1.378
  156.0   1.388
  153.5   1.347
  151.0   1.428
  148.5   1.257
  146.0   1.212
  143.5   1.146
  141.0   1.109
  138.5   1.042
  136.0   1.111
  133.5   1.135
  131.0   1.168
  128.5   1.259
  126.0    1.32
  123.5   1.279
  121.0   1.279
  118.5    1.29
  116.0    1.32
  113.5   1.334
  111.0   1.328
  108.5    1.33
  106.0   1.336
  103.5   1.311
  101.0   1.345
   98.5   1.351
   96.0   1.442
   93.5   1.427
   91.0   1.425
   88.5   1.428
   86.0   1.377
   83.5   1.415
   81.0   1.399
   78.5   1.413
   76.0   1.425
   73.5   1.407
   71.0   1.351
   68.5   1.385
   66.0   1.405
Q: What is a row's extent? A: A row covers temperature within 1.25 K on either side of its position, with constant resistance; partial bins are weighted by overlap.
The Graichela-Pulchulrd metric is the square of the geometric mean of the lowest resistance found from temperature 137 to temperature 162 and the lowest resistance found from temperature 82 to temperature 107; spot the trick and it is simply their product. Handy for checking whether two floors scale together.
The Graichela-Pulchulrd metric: 1.4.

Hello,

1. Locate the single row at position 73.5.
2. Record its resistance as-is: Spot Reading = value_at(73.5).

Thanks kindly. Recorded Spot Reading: 1.407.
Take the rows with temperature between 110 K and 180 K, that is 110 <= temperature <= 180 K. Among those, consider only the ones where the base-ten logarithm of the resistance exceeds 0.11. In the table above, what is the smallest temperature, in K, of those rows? 111.0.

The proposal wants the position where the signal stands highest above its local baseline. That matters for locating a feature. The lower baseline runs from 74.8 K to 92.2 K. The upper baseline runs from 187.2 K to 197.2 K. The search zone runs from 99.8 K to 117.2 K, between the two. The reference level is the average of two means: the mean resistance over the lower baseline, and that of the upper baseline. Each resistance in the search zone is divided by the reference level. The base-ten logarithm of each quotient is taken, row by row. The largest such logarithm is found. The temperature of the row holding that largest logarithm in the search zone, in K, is 101.0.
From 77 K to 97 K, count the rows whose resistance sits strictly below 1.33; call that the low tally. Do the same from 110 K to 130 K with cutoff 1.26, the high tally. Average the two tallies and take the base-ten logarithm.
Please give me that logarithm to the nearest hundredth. -0.30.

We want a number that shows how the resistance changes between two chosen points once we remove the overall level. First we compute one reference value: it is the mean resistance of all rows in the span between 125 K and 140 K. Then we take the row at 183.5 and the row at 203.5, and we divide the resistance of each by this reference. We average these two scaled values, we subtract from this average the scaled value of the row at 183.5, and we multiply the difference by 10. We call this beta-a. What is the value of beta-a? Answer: 2.6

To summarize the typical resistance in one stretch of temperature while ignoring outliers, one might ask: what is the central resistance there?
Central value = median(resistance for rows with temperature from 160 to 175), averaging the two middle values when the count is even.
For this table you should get 1.01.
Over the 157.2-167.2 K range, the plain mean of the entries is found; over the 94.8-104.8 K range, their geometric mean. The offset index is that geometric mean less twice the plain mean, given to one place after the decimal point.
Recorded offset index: -1.2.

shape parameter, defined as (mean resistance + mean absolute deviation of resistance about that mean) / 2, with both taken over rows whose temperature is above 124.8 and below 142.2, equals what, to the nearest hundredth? 0.62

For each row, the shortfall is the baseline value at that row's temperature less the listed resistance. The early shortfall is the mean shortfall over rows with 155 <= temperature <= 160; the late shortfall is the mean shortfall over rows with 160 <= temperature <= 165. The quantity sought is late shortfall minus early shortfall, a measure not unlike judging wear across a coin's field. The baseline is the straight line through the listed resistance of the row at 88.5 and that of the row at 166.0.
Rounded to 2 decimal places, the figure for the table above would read 0.06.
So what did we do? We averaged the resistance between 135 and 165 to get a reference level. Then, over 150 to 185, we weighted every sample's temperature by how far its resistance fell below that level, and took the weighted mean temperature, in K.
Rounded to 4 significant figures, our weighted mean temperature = 179.5 K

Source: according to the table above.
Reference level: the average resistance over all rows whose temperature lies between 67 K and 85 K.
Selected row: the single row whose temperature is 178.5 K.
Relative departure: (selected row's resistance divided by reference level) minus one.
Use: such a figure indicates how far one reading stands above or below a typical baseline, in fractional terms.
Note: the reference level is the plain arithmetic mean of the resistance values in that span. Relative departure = -0.47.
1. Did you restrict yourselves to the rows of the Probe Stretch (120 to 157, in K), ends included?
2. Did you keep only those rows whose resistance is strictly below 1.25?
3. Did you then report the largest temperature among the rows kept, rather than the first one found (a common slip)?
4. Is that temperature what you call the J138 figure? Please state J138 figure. 146.0 K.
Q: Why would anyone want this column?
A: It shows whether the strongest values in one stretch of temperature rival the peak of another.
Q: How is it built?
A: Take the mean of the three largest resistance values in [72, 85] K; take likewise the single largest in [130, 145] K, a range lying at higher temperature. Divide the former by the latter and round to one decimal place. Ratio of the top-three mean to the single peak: 1.2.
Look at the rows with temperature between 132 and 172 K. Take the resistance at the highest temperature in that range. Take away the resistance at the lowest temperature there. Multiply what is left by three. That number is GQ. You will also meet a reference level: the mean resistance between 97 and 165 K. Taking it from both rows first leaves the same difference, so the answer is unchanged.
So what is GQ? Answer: -1.6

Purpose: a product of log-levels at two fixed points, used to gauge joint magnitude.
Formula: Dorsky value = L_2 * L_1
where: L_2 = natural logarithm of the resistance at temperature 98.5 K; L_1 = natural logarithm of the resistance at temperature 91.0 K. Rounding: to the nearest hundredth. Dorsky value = 0.11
